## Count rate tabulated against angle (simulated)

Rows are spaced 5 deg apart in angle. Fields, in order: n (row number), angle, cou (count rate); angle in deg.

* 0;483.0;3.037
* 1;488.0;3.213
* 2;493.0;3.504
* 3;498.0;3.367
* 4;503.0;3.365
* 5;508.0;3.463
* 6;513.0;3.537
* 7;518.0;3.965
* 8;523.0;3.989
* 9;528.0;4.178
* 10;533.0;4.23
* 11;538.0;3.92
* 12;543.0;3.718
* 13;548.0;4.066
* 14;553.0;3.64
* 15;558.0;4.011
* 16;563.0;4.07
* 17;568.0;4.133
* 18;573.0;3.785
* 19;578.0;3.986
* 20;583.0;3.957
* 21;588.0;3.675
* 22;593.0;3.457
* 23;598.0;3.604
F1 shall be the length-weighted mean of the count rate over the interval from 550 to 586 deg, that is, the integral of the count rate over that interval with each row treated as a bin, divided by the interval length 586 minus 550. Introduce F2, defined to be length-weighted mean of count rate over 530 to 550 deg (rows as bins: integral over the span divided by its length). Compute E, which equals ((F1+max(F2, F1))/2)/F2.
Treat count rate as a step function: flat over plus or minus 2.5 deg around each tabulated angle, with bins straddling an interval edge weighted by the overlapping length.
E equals 0.99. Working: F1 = 3.94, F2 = 4.0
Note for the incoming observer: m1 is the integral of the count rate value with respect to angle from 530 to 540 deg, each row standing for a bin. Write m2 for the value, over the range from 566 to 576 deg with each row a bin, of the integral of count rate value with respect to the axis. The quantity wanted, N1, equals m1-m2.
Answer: 1.4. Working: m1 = 41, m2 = 39.5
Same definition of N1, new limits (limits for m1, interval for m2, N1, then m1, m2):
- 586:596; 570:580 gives -3.3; 36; 38.9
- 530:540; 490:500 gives 6.6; 41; 34.3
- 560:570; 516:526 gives 1.1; 41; 39.9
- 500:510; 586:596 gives -1.5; 34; 35.6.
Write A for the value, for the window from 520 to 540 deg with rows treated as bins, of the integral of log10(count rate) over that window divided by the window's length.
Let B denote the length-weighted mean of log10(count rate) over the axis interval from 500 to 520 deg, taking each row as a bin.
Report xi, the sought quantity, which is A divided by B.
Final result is 1.11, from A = 0.610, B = 0.55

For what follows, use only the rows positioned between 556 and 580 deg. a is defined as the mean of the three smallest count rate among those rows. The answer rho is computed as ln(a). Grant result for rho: 1.37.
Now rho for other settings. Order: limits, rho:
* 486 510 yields 1.20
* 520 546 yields 1.35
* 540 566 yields 1.33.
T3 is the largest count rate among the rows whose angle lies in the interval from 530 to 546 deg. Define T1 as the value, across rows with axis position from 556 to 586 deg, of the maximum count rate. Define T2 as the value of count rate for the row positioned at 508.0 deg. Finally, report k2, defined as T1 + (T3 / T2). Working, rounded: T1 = 4.133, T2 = 3.463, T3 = 4.23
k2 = 5.35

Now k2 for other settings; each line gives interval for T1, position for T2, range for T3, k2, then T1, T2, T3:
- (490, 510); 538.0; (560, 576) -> 4.56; 3.504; 3.92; 4.133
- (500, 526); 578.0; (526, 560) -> 5.05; 3.989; 3.986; 4.23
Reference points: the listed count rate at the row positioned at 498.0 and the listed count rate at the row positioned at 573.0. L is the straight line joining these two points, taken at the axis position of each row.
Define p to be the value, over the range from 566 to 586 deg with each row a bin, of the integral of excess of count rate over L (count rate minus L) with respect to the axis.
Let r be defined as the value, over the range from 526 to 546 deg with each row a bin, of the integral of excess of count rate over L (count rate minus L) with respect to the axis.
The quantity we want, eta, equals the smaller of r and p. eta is 3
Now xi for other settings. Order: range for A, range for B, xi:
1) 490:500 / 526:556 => 0.90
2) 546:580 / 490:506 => 1.12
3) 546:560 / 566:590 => 1.00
